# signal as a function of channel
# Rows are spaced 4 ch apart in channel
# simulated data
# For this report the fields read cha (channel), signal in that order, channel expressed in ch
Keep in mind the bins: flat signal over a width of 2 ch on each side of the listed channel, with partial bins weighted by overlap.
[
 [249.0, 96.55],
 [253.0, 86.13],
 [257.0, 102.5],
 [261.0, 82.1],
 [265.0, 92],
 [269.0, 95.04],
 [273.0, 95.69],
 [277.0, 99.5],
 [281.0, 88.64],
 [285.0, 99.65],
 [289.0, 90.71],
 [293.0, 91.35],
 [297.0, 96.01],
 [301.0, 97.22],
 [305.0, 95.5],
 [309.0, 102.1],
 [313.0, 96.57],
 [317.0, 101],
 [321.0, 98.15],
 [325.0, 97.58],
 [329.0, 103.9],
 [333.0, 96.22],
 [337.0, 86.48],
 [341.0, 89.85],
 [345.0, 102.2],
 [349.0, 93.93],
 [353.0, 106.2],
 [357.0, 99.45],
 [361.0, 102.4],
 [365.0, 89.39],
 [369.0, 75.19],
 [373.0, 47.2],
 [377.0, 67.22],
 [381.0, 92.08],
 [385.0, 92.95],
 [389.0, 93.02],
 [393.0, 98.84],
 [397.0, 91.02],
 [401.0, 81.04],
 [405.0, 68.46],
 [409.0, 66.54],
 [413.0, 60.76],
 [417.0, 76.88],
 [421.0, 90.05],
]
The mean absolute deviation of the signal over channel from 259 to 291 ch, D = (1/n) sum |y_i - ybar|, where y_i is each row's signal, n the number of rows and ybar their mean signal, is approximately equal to 4.6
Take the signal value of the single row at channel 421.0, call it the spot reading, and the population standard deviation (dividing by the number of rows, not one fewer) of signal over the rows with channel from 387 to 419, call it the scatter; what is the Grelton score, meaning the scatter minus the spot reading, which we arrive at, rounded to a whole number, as -77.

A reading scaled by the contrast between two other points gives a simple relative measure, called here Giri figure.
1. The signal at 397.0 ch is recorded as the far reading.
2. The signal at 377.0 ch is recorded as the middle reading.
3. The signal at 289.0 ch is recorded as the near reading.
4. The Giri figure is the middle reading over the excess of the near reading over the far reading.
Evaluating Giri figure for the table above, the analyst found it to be -217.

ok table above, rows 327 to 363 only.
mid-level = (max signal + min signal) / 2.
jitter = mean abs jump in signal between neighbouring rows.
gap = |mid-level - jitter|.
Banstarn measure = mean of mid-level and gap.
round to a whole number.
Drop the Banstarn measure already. 92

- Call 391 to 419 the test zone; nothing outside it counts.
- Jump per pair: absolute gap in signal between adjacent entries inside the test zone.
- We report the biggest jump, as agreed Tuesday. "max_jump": 16.1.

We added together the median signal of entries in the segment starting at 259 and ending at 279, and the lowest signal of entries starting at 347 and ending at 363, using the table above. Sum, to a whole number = 189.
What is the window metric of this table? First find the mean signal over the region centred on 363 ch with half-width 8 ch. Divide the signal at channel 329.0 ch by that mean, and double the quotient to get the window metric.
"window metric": 2.3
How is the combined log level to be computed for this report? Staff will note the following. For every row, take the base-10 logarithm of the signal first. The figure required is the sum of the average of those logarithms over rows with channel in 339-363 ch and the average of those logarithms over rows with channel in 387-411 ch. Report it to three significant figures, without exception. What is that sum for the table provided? 3.91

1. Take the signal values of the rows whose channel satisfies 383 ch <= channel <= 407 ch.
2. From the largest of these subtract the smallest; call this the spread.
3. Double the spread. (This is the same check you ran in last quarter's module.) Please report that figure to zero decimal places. 61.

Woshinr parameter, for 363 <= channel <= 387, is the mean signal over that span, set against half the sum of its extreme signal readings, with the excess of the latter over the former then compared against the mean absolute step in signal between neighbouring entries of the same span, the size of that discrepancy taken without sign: 25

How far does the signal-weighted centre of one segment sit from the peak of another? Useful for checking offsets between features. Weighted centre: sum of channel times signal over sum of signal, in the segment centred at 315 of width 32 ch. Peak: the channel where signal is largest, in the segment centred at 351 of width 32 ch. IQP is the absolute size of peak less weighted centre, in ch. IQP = 37.9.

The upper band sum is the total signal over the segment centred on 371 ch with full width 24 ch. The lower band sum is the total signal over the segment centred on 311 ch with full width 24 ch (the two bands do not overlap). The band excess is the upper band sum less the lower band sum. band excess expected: -117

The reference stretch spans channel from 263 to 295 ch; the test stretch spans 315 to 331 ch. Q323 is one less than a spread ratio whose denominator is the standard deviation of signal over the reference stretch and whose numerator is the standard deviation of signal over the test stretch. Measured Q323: -0.3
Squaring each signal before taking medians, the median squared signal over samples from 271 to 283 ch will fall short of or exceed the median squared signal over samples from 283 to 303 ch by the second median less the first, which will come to 61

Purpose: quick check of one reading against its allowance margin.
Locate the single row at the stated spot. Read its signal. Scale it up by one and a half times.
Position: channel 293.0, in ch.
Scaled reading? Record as 137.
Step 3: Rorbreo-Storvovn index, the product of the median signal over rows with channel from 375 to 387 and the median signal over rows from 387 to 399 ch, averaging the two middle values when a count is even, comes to 8565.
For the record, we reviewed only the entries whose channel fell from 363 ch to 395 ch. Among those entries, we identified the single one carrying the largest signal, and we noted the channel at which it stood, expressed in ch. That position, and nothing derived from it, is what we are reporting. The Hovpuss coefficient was 393.0 ch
